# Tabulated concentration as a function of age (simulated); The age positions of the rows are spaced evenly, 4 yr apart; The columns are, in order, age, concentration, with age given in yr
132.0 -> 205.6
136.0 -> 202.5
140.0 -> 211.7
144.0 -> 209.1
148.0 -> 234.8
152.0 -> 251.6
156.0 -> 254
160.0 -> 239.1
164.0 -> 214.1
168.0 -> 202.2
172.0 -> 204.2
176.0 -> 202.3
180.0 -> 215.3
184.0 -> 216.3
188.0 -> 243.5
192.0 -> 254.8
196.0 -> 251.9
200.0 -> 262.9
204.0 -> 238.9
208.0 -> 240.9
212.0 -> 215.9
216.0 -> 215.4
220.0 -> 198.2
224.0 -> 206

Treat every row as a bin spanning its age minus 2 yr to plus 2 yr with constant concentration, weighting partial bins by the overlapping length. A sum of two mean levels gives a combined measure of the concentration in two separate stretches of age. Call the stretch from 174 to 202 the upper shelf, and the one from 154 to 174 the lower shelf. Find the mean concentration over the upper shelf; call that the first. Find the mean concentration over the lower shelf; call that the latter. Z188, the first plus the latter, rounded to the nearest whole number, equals 458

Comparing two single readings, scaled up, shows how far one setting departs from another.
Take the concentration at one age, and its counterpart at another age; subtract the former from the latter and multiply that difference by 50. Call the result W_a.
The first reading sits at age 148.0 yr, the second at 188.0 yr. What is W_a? 435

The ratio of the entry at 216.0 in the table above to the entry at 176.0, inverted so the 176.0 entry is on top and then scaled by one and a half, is 1.41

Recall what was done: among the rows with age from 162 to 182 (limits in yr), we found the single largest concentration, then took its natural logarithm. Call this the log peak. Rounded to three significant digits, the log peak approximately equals 5.37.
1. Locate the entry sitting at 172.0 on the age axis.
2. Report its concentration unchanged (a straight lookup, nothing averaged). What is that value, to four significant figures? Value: 204.2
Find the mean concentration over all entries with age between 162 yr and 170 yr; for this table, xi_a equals 208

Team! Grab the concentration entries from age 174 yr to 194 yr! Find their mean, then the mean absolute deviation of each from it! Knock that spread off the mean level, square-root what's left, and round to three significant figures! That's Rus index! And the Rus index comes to 14.4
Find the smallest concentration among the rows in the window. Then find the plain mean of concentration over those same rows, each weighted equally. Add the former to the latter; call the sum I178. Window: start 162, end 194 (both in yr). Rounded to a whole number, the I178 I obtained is 421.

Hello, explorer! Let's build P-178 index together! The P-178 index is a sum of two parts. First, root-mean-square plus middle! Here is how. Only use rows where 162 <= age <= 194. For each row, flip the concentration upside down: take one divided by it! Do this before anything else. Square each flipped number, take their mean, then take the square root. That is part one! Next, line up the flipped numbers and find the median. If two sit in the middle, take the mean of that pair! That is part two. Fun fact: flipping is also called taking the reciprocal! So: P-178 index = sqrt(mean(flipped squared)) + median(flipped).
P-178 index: 0.0093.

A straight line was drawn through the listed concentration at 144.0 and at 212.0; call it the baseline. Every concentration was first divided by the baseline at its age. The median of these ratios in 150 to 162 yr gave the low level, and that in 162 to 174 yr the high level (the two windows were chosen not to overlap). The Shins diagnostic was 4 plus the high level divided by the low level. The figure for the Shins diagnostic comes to 4.80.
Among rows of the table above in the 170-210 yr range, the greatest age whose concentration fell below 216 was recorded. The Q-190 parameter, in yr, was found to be 180.0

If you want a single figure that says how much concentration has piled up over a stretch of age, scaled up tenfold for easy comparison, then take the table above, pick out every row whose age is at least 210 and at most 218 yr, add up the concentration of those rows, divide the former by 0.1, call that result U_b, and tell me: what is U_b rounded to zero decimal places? 4313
